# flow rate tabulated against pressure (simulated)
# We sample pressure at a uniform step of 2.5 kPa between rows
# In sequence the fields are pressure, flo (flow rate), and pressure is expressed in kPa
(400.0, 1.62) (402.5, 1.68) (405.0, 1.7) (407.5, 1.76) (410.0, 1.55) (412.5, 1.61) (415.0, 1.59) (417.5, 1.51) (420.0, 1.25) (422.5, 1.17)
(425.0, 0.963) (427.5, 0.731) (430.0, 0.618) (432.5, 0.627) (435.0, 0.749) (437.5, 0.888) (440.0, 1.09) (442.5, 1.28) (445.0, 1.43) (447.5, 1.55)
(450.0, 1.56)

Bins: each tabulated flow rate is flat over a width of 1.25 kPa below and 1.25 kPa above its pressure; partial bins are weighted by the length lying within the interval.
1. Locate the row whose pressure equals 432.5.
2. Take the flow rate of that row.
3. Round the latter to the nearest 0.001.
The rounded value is 0.627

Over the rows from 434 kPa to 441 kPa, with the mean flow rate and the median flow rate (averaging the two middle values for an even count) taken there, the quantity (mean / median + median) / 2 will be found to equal 0.96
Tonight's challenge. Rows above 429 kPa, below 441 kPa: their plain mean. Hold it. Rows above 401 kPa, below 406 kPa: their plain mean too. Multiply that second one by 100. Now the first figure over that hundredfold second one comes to 0.005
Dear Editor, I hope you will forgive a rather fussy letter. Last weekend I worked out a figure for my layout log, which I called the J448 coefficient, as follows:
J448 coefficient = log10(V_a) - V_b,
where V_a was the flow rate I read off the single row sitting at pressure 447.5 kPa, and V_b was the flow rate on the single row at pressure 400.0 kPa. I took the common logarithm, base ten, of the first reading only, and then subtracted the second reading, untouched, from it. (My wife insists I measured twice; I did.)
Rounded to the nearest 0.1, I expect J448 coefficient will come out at -1.4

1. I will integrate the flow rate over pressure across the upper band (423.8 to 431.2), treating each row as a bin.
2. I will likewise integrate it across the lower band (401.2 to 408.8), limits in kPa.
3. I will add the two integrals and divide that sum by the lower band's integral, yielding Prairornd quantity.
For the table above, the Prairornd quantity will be 1.4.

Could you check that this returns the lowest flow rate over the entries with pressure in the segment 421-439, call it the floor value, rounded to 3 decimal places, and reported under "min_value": 0.618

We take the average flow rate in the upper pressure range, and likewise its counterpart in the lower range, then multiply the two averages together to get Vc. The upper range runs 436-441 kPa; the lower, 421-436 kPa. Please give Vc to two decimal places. 0.80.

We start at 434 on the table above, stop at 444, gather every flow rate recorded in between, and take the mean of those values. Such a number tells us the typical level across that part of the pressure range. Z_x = 1.0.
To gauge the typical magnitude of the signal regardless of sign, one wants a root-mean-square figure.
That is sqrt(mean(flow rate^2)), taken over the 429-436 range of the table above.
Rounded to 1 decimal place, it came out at 0.7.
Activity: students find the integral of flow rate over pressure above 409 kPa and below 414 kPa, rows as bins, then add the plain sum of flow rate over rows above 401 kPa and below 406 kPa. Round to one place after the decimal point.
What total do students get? 11.3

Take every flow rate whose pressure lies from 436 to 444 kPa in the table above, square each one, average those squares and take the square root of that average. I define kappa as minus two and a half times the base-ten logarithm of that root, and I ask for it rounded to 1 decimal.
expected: -0.1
